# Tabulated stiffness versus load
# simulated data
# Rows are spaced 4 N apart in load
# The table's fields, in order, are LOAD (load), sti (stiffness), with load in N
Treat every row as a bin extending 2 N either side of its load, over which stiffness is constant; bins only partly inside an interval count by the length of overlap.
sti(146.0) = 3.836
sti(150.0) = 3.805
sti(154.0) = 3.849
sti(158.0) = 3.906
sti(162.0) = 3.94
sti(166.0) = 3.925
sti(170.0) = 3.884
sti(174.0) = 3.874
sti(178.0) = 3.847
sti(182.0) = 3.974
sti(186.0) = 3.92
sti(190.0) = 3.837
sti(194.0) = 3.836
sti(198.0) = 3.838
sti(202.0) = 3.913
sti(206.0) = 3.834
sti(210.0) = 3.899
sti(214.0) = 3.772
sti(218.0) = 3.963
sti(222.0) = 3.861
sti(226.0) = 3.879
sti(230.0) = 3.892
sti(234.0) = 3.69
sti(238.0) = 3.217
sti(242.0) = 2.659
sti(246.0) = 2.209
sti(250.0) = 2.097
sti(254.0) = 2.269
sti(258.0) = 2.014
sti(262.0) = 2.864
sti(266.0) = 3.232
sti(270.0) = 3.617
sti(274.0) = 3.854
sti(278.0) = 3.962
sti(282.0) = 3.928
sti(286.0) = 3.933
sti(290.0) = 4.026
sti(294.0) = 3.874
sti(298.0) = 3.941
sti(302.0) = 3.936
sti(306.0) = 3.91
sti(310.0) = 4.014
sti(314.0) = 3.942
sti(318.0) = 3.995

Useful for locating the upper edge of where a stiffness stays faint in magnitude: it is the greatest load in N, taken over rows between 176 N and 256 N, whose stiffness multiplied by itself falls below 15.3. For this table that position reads 254.0 N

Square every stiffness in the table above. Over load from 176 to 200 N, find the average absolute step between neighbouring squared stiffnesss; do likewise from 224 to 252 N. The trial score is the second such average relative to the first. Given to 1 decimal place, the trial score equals 4.3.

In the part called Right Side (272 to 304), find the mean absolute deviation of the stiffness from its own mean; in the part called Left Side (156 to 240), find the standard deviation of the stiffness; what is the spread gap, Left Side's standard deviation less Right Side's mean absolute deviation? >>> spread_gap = 0.12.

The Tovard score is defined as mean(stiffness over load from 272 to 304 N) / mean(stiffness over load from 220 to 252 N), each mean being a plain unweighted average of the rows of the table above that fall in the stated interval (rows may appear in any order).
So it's 1.2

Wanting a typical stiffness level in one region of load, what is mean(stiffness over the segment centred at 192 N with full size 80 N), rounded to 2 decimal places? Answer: 3.88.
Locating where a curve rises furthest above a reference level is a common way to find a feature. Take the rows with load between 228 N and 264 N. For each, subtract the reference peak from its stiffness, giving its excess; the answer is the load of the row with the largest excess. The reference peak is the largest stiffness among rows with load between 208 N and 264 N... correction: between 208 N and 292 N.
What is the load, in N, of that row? 230.0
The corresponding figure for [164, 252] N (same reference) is 182.0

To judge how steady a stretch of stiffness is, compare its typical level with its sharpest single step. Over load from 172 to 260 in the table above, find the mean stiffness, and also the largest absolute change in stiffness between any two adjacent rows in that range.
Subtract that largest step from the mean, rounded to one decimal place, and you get 2.9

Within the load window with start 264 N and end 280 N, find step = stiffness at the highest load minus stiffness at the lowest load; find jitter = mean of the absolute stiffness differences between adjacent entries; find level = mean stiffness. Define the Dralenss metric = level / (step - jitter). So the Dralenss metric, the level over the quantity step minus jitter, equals 8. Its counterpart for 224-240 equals -4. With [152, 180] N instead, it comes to -119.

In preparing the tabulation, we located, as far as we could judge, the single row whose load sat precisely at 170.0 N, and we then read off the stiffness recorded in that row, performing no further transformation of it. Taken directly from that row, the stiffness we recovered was 3.884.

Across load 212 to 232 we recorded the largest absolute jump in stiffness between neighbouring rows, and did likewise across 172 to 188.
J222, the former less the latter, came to 0.1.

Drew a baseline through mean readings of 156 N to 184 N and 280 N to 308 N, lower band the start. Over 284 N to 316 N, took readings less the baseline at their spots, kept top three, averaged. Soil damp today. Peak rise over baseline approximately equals 0.057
